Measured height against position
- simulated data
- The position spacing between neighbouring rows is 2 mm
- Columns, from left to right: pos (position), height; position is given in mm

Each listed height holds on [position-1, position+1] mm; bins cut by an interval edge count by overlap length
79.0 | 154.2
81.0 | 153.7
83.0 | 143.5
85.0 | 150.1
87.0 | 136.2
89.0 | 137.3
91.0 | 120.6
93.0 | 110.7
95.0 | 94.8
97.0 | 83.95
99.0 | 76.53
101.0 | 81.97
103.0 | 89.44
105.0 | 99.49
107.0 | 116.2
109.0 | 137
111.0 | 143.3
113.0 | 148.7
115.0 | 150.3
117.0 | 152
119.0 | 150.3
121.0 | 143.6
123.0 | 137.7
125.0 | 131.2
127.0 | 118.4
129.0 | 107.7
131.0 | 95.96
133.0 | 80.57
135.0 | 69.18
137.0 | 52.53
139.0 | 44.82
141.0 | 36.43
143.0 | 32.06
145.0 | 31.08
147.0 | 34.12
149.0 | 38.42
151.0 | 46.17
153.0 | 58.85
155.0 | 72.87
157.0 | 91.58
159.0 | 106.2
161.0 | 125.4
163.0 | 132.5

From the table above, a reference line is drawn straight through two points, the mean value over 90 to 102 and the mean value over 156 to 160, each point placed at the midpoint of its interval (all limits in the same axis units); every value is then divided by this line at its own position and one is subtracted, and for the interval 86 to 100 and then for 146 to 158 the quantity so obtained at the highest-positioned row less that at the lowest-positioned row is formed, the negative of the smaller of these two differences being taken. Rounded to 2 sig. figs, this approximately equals 0.64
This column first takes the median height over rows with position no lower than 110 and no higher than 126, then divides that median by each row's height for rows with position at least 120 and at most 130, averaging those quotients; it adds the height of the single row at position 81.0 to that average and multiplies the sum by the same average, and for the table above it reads 179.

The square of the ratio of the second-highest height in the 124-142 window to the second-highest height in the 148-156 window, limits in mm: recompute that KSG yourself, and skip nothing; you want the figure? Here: 4.0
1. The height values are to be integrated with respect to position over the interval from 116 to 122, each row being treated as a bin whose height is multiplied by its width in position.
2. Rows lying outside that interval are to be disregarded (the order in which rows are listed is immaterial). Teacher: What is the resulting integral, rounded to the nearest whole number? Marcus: 892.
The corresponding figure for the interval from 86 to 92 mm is 788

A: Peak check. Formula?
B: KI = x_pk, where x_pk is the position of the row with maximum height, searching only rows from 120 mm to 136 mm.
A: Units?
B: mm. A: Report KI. 121.0 mm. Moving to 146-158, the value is 157.0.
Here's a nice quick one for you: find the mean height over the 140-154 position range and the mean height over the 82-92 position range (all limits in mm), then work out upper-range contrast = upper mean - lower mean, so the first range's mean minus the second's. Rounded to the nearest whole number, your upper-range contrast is -98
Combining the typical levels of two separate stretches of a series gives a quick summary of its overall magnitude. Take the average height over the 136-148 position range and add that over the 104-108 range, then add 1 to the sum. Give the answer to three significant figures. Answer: 147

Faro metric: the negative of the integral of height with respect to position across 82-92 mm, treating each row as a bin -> -1375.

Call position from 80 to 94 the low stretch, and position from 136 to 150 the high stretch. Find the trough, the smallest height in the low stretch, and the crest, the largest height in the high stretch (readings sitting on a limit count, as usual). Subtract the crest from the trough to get 58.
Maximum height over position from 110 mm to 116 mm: 150.3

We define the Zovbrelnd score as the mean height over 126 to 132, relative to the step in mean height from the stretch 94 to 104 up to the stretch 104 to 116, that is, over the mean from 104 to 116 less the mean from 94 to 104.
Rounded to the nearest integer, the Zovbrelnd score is 2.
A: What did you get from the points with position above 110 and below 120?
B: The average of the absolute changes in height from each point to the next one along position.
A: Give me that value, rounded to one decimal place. 2.6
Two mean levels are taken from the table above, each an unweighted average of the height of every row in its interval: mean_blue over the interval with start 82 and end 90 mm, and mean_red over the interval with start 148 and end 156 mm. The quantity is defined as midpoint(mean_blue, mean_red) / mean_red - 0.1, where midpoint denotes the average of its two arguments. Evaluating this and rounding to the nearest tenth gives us 1.7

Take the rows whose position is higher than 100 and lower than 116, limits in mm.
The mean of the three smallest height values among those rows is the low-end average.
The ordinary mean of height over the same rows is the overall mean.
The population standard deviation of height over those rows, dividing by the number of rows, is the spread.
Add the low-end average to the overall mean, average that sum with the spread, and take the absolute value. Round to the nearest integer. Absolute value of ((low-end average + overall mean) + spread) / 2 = 119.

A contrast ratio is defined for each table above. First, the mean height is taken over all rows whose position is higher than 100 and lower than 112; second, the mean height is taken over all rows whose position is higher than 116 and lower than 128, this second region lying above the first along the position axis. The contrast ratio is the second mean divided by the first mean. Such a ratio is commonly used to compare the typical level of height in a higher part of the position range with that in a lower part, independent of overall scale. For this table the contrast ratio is 1.25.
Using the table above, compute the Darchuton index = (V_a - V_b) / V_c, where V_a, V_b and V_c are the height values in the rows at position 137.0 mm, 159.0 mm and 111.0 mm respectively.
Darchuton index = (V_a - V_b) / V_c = -0.4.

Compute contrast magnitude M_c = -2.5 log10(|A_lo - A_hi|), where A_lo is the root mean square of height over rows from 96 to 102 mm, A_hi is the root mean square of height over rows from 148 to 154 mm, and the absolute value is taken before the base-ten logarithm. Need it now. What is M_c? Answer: -3.8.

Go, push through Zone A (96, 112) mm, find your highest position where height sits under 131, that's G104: 107.0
